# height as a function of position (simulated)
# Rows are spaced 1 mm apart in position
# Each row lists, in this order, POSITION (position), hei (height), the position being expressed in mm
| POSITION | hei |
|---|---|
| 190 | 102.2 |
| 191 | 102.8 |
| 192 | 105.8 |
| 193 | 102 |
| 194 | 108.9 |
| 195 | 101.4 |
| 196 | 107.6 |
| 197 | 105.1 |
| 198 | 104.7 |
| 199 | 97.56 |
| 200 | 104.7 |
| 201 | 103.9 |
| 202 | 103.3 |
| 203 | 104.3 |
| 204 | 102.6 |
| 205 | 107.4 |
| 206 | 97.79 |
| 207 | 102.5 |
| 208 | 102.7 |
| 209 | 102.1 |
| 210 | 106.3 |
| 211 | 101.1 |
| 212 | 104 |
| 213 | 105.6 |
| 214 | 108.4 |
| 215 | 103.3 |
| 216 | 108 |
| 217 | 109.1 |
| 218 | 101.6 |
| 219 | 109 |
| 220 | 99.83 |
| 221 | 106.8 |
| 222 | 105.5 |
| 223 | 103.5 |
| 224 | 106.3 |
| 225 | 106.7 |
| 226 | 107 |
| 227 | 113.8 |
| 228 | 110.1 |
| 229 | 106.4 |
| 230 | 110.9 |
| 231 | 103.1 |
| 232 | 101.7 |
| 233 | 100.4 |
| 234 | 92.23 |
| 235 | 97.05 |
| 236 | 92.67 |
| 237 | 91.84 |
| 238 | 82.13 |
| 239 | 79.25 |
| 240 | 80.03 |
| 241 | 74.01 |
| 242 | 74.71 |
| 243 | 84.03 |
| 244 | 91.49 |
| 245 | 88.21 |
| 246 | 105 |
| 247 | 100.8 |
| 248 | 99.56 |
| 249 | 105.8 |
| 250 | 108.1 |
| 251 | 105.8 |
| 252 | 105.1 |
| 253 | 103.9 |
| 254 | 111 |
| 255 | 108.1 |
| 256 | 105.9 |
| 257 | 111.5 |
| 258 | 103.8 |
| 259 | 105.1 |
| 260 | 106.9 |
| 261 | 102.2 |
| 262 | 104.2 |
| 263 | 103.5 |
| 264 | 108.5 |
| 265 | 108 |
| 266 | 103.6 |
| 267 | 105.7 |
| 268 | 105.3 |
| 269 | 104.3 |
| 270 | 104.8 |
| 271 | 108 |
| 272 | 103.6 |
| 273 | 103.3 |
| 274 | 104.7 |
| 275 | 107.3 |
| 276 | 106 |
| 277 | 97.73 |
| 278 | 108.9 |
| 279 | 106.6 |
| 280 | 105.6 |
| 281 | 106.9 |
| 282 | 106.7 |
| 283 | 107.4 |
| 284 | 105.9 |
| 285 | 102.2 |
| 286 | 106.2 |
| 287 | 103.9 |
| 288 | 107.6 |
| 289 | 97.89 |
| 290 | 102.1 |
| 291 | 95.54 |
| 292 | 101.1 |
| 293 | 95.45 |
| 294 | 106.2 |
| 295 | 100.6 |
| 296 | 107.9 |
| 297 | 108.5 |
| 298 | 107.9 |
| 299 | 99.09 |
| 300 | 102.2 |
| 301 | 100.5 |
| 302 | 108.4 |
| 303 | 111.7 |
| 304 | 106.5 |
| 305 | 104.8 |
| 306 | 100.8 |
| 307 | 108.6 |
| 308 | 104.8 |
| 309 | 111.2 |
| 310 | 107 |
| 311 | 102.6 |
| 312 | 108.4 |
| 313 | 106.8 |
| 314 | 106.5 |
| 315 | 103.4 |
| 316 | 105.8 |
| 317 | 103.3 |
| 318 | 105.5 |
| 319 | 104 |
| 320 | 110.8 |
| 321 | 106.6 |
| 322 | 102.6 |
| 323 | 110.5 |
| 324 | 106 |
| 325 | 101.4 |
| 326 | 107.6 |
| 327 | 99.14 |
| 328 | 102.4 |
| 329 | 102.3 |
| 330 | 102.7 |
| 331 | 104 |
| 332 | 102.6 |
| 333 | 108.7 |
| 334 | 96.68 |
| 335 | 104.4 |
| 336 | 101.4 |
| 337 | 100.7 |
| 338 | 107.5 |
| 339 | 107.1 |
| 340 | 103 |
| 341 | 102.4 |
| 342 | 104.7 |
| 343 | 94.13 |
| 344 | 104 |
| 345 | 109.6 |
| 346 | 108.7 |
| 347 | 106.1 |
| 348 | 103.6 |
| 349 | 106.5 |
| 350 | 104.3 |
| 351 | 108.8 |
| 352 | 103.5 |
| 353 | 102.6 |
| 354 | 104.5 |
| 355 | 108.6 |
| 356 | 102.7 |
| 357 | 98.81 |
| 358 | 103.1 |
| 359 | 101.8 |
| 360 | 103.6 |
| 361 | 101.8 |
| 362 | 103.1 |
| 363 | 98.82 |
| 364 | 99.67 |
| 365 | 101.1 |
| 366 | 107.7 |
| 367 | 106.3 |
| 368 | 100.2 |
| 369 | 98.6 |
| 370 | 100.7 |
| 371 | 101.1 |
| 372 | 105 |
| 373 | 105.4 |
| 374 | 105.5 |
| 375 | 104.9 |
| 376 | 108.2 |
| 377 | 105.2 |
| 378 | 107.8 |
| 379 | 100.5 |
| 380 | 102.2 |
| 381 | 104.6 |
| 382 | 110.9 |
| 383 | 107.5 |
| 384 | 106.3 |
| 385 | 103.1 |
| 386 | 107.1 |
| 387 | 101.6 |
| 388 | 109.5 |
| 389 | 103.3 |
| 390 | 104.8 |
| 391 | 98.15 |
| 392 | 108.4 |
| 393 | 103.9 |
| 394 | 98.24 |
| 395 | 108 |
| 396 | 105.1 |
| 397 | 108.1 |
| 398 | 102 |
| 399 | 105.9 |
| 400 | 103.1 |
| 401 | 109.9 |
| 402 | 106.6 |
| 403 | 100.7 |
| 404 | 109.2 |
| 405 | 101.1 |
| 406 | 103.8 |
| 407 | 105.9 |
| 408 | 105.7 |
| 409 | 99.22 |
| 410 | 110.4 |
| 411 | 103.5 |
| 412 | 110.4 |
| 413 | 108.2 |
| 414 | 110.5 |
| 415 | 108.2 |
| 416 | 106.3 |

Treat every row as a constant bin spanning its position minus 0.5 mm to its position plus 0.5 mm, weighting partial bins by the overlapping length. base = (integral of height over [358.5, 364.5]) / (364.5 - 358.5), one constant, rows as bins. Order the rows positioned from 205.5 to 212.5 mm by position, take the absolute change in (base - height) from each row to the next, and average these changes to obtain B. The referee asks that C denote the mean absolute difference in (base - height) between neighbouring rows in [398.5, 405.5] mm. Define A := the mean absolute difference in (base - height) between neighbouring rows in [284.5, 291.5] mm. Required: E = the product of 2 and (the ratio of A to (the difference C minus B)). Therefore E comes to 3.5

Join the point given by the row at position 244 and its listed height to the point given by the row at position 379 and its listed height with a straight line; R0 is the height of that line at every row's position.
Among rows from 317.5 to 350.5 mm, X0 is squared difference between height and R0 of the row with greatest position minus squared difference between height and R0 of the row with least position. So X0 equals -49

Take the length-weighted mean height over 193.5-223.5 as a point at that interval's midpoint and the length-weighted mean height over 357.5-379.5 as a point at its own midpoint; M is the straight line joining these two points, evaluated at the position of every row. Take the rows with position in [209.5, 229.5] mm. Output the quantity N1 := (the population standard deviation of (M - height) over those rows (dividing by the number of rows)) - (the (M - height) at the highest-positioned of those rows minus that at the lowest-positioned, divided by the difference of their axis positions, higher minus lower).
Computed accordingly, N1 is 3.2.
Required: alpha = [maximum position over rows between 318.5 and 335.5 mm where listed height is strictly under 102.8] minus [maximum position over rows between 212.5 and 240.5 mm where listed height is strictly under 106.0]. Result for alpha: 94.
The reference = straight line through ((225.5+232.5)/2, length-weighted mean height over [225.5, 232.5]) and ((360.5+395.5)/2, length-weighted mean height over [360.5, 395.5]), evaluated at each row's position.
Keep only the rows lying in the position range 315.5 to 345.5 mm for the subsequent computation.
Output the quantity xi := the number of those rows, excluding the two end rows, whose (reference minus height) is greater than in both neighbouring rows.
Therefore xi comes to 11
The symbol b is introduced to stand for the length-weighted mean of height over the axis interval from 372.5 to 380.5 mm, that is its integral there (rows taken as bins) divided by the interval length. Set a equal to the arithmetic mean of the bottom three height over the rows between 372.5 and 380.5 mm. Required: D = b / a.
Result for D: 1.02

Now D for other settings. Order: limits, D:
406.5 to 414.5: 1.04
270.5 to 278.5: 1.03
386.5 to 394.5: 1.04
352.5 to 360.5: 1.02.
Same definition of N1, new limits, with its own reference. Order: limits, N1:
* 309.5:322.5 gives 2.0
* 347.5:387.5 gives 3.0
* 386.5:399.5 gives 3.9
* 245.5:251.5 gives 3.2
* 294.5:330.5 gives 3.5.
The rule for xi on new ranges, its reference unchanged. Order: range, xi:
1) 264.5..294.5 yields 11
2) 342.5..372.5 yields 8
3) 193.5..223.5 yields 10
